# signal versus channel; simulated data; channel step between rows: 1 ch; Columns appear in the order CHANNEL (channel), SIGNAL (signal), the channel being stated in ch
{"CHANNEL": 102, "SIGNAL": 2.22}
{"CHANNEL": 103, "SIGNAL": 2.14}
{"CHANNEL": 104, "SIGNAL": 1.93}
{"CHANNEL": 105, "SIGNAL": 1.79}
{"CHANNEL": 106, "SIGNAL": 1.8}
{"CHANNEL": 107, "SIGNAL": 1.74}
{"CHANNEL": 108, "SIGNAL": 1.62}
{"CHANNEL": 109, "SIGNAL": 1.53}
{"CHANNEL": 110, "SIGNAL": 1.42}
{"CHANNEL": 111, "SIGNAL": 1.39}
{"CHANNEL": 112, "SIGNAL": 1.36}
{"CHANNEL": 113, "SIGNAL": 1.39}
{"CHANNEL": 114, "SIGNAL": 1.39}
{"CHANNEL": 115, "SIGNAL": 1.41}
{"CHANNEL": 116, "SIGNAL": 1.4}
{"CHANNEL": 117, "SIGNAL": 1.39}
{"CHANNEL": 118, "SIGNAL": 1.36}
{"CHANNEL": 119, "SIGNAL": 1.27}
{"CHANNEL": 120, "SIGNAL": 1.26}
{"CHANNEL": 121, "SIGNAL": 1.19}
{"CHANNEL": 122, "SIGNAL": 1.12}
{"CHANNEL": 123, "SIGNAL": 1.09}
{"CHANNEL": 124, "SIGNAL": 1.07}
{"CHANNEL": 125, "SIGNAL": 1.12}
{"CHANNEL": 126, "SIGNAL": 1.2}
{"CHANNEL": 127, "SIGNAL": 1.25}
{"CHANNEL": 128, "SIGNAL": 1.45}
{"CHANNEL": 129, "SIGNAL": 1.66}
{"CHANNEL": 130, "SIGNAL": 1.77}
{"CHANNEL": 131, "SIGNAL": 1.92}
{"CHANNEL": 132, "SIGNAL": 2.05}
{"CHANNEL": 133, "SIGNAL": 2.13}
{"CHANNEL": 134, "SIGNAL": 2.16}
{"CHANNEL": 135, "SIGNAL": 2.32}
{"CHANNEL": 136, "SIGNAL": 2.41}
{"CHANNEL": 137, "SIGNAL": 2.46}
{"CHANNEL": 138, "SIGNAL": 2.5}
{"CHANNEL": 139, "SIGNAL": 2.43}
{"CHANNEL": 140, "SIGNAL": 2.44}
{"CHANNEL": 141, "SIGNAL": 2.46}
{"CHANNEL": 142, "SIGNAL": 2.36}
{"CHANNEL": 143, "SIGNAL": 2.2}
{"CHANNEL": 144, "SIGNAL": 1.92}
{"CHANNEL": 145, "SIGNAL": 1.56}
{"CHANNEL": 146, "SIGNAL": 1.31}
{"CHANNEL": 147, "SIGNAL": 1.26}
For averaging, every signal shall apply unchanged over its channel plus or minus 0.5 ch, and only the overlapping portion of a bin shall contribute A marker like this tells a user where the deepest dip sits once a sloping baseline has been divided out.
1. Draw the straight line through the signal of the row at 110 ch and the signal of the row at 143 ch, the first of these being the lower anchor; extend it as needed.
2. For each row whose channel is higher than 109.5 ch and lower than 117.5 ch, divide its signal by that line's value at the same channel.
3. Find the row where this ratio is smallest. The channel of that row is 117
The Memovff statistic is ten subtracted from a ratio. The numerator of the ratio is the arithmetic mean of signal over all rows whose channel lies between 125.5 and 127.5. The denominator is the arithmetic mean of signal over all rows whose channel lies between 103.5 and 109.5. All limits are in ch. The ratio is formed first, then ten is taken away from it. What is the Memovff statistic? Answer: -9.3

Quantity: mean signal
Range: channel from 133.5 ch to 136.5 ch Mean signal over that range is 2.3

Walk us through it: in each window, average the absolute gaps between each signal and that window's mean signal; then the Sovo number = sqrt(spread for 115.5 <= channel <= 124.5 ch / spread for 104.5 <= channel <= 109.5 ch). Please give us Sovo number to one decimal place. 1.1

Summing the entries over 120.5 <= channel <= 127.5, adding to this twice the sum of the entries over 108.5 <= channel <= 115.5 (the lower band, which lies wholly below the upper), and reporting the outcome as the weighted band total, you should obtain 28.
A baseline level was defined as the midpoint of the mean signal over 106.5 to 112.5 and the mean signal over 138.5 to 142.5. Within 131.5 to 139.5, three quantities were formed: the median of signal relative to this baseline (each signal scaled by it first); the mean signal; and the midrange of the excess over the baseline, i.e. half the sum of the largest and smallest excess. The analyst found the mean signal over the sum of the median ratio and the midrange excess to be 1.5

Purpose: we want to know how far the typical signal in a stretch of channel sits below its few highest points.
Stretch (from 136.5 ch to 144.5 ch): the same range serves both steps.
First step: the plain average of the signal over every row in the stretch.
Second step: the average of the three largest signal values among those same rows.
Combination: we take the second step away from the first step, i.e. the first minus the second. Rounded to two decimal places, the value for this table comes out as -0.13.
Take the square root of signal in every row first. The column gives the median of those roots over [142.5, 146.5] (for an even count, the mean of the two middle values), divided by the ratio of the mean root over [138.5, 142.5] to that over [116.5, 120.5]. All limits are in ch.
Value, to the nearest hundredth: 0.97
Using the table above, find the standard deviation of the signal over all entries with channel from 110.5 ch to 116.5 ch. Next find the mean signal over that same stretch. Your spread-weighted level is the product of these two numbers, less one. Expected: -0.98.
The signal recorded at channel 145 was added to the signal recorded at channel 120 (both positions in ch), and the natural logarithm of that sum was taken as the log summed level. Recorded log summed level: 1.04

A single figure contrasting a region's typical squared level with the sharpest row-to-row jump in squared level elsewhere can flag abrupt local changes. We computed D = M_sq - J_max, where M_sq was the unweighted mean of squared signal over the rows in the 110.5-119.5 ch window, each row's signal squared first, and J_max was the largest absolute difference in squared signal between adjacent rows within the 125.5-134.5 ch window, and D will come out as 1.2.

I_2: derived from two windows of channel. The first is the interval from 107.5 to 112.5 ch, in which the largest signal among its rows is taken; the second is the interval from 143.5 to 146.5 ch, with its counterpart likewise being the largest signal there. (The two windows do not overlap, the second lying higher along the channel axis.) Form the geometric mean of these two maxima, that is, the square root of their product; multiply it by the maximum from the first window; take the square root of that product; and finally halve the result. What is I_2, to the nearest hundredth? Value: 0.85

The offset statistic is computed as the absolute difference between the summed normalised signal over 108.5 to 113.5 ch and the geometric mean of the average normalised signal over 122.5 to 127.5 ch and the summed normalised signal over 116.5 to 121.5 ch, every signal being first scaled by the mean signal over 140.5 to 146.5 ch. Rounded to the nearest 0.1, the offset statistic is 2.2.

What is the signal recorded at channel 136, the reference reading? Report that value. 2.41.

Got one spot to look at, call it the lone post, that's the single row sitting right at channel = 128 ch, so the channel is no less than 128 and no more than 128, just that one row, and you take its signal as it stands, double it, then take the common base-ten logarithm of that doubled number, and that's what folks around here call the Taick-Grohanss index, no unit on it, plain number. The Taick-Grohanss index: 0.46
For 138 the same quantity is 0.70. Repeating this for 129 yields 0.52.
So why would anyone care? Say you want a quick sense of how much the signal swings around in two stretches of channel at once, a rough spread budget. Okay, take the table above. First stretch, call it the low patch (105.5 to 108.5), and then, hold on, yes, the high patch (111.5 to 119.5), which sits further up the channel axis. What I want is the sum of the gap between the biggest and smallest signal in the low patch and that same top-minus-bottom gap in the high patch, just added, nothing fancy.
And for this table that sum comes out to 0.32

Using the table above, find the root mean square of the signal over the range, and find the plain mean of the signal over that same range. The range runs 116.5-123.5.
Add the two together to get 2.5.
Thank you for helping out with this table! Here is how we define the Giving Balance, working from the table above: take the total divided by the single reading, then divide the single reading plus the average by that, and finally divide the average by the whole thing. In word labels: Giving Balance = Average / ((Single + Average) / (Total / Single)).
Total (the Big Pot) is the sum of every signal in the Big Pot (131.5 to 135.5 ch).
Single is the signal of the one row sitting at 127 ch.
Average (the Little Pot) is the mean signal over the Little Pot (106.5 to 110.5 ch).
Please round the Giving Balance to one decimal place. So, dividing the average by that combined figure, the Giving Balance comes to 3.9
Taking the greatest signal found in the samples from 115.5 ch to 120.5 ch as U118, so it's 1.4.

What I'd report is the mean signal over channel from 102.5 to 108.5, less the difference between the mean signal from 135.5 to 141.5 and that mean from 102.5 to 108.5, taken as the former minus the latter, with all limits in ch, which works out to 1.2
